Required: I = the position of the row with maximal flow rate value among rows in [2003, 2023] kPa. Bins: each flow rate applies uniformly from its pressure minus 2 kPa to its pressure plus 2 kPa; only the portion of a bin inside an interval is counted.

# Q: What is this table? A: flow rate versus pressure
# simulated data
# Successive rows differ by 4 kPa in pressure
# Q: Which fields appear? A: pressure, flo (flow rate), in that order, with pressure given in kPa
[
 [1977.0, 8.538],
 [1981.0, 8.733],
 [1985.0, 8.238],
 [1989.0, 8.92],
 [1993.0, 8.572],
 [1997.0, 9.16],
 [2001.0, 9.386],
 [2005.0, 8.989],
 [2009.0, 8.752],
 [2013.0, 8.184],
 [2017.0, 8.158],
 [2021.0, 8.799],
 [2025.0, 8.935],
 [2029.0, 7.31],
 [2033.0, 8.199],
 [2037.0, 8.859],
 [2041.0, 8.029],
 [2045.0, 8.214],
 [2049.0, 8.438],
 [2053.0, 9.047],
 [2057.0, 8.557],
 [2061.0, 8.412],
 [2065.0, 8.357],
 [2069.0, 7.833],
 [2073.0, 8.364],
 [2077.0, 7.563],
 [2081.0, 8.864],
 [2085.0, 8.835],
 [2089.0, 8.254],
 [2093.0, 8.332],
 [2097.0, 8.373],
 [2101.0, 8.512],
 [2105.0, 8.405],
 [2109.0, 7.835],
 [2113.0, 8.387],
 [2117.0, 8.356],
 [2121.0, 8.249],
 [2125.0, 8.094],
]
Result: 2005.0 kPa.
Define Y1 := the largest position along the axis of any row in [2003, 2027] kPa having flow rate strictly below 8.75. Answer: 2017.0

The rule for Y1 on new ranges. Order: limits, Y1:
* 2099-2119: 2117.0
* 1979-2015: 2013.0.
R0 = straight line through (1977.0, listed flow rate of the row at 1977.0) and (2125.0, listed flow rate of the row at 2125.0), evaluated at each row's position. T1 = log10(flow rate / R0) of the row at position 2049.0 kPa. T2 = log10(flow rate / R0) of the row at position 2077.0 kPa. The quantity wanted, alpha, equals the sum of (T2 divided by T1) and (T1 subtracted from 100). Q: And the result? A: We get 94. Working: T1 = 0.006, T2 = -0.037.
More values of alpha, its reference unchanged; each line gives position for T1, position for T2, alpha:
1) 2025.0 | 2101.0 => 101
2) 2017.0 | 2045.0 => 100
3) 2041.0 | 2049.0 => 100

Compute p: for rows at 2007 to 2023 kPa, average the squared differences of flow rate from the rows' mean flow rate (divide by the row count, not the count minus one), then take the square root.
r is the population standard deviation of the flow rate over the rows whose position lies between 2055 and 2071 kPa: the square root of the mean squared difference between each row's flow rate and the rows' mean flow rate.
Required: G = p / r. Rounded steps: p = 0.30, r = 0.27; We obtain 1.1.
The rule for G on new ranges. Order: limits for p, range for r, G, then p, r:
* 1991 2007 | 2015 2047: 0.6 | 0.30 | 0.51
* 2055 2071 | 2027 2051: 0.6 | 0.27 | 0.47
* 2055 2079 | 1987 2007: 1.3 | 0.36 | 0.27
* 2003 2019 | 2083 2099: 1.6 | 0.36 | 0.23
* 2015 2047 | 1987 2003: 1.7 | 0.51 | 0.30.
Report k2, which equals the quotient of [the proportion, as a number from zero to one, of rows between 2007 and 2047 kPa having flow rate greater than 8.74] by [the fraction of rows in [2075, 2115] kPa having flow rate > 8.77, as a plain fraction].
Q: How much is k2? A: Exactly 2.0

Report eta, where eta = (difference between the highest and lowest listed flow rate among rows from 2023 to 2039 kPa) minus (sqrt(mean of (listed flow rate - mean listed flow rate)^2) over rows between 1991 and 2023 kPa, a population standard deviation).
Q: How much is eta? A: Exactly 1.2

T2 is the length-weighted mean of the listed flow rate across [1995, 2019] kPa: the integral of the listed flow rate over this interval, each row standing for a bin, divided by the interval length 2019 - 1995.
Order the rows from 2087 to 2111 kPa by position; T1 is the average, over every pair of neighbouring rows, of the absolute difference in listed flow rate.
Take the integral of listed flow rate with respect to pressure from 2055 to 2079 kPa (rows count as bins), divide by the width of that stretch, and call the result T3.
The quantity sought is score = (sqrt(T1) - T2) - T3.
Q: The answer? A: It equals -16.52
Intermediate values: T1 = 0.2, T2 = 8.77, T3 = 8.2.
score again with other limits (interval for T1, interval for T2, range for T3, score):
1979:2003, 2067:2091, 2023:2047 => -15.86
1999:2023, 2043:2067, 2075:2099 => -16.26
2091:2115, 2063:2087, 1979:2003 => -16.61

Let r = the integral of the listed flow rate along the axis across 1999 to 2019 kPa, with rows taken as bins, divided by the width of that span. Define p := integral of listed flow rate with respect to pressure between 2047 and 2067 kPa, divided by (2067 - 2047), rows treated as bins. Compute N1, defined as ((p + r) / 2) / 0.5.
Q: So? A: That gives 17.3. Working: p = 8.6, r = 8.69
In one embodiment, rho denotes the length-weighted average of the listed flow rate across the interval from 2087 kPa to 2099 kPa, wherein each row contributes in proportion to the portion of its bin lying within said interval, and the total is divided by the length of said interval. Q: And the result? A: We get 8.3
